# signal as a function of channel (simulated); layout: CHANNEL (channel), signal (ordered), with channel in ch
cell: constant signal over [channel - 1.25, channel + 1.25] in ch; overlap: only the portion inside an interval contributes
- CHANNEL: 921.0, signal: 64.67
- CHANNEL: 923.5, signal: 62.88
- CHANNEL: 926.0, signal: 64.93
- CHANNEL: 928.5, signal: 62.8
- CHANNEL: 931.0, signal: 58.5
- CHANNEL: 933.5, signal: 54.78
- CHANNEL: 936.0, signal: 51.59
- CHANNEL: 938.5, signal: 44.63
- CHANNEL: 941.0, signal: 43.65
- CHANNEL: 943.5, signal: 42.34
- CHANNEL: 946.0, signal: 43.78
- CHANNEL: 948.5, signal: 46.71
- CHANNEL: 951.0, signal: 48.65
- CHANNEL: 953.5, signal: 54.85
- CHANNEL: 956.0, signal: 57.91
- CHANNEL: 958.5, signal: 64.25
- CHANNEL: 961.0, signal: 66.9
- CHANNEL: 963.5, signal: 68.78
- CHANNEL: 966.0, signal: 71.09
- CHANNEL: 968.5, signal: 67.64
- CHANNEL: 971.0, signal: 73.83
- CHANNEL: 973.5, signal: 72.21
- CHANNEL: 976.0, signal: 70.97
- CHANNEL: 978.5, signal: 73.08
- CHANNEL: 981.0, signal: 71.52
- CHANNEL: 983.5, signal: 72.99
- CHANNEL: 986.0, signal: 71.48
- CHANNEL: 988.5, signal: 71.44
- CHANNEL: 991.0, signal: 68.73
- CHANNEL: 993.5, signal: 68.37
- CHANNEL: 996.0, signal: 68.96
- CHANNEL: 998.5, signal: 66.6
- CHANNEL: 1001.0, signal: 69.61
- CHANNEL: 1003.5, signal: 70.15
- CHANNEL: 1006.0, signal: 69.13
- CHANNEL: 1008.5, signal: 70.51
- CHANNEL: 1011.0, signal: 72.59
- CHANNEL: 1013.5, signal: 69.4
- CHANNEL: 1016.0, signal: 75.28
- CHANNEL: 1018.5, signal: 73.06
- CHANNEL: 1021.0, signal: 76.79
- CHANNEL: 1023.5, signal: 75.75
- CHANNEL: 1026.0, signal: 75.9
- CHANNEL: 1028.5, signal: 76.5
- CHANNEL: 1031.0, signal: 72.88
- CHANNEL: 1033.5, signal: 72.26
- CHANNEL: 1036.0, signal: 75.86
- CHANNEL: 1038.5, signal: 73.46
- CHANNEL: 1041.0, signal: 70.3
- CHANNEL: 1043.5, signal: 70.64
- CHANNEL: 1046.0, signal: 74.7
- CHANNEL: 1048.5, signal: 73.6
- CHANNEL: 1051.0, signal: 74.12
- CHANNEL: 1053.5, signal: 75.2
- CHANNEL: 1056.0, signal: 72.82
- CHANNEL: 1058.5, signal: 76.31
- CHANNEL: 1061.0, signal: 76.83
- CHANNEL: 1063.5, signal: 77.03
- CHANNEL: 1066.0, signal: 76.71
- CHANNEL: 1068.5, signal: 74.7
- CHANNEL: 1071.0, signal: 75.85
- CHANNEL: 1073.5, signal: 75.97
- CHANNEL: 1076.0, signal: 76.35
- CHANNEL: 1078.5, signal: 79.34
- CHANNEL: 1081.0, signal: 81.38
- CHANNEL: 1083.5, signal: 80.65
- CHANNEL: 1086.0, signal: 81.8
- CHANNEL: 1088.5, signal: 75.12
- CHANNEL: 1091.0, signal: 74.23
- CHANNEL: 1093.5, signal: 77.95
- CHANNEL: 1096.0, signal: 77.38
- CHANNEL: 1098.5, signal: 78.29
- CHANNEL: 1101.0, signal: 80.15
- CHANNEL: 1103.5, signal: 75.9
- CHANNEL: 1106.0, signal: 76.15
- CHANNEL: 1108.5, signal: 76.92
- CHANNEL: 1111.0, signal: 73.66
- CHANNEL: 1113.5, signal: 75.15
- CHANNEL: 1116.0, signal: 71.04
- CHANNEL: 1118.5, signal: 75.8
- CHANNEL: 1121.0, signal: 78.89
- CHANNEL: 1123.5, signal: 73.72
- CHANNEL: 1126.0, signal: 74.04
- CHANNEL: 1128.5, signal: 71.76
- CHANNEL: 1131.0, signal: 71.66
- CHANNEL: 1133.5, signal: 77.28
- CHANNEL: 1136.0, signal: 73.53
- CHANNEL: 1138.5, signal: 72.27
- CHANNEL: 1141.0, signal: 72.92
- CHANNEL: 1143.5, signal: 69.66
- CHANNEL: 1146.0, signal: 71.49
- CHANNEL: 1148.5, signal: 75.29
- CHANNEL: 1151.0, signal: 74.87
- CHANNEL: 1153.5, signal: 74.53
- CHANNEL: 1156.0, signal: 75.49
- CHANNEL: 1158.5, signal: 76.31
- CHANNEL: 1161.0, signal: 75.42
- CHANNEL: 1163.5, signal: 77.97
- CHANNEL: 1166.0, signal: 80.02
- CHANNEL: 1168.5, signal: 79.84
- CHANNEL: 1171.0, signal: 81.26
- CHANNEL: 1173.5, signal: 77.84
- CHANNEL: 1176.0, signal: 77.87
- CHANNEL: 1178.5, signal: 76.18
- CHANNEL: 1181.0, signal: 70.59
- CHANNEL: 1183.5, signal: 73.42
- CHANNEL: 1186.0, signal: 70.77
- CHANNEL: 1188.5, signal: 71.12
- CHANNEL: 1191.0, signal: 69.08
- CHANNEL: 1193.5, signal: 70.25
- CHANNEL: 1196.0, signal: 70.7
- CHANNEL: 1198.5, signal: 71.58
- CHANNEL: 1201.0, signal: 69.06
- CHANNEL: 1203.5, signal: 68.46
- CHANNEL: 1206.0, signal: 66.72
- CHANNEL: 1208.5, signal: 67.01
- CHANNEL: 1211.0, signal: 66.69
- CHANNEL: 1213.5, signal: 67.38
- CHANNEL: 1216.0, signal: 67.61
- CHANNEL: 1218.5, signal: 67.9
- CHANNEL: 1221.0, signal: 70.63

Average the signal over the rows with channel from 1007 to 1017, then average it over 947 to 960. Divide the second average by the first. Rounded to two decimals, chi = 0.76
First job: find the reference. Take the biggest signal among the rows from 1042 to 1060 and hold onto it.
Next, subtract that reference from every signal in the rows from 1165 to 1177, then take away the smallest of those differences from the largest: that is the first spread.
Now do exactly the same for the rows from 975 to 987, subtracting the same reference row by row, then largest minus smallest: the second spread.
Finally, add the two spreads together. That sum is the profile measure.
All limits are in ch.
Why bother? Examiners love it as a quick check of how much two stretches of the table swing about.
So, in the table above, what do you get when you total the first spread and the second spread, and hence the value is 6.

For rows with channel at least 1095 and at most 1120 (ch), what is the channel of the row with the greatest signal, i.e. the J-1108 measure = 1101.0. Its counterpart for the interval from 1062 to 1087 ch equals 1086.0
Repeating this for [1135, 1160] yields 1158.5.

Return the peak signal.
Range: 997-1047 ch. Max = 76.79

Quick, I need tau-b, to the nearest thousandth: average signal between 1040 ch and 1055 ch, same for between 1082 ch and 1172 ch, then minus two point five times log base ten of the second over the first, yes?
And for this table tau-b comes -0.039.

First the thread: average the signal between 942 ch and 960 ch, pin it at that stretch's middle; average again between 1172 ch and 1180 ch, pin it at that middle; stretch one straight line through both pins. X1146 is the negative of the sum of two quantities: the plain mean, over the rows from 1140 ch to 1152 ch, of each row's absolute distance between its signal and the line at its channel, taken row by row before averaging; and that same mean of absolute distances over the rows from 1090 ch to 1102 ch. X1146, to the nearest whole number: -11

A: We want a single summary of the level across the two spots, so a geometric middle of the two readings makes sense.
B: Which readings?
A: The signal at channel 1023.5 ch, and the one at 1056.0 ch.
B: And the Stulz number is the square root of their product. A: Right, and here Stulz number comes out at 74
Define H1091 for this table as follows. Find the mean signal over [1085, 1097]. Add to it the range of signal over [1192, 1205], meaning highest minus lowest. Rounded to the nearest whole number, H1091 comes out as 80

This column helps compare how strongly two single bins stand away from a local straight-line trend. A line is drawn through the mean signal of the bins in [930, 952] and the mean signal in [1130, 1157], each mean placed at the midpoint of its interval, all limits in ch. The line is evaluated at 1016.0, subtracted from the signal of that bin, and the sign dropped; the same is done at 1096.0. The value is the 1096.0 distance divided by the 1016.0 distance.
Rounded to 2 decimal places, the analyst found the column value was 0.55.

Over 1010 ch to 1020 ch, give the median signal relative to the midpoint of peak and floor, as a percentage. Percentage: 101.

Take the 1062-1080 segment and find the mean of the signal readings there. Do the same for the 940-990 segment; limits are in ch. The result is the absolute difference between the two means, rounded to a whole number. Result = 14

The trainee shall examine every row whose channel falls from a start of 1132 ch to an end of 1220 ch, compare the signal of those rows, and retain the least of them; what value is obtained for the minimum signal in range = 66.69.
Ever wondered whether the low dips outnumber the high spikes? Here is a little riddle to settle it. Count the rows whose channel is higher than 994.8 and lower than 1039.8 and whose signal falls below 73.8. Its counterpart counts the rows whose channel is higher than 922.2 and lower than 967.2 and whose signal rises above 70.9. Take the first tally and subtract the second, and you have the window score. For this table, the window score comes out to 11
